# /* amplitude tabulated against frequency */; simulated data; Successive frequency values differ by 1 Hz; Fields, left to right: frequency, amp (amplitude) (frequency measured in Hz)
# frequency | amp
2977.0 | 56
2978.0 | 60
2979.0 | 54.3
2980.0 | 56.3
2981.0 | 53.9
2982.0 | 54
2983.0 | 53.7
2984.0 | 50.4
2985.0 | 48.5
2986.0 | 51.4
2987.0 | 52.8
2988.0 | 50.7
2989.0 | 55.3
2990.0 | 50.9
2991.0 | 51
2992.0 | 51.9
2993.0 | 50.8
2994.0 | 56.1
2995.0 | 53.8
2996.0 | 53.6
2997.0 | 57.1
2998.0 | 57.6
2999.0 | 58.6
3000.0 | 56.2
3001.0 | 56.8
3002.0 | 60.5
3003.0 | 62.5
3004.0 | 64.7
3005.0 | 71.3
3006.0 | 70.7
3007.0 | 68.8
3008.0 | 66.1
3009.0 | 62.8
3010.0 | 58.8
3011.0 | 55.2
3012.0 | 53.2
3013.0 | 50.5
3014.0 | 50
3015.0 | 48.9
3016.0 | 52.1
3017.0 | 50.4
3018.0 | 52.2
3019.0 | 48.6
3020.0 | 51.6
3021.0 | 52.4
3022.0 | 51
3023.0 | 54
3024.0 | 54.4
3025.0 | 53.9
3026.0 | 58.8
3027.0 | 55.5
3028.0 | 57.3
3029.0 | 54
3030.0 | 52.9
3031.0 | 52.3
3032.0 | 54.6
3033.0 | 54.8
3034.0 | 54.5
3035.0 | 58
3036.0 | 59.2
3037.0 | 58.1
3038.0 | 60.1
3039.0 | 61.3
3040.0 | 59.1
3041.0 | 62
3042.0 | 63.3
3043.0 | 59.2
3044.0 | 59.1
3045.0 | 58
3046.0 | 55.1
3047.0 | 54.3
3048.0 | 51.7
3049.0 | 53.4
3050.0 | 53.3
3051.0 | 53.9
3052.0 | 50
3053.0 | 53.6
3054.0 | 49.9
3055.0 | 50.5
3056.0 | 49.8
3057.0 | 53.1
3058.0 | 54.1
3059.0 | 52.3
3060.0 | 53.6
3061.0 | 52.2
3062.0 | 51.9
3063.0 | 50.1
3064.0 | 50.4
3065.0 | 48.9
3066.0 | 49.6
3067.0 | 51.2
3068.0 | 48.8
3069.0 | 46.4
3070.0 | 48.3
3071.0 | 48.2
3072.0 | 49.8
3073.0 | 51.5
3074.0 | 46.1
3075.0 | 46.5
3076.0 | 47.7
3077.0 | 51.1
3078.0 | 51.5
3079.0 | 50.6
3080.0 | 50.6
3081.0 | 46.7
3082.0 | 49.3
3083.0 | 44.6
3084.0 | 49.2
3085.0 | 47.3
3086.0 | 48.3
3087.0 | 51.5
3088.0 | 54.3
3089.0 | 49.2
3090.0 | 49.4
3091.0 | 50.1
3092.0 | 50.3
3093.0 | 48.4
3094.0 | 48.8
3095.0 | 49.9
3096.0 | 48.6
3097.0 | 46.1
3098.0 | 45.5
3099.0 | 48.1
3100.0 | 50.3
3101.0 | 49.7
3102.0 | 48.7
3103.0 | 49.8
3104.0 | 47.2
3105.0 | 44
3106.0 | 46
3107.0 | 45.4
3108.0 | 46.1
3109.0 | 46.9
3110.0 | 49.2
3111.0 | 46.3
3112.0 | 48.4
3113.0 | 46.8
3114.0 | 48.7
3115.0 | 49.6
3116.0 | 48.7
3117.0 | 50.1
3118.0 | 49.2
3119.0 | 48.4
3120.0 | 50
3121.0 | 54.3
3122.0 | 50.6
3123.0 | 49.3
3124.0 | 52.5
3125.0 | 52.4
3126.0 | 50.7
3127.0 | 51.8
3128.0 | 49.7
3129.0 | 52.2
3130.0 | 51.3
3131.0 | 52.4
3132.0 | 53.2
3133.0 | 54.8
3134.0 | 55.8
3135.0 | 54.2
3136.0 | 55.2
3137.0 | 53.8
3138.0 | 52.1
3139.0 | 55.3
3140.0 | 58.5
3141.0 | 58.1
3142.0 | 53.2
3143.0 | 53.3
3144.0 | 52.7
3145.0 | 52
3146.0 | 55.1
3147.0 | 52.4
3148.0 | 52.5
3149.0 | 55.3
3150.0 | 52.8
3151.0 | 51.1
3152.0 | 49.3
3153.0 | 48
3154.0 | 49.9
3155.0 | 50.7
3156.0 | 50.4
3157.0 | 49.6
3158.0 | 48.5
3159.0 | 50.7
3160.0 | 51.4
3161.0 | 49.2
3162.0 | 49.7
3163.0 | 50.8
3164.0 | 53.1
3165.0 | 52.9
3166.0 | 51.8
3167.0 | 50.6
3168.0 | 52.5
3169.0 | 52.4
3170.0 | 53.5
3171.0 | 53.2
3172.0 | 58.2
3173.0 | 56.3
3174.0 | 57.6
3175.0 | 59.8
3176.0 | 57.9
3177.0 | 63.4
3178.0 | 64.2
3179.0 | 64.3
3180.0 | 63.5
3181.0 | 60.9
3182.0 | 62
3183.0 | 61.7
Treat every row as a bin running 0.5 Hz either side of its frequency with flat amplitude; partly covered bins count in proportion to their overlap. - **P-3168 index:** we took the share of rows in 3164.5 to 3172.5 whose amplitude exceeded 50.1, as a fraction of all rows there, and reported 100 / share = 100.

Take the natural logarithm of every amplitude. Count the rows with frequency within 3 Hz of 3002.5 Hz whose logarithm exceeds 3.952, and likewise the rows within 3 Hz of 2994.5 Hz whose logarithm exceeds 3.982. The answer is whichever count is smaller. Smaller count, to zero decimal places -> 3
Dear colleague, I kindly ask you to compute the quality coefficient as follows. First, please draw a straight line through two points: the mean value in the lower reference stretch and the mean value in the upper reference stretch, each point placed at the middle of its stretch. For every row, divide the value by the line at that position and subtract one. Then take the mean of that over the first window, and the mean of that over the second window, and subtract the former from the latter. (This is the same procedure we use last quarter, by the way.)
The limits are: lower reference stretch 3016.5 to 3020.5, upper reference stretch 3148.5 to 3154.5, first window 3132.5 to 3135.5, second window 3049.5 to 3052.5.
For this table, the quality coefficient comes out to -0.045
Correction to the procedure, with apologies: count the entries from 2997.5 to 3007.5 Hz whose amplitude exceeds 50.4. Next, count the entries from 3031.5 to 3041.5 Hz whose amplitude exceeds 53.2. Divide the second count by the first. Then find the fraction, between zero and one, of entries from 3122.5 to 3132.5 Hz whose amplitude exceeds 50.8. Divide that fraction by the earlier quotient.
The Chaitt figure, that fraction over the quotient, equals 0.7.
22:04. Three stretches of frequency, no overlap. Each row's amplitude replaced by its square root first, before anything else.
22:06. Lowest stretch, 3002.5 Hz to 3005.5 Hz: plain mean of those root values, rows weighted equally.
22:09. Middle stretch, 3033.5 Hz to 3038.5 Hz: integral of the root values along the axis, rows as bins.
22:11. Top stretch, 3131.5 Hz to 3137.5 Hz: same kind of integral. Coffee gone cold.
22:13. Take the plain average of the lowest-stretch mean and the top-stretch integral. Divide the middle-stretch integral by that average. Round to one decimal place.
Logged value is 1.5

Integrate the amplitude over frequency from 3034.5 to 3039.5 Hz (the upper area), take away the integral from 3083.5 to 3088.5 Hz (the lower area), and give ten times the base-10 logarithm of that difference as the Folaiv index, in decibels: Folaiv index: 16.6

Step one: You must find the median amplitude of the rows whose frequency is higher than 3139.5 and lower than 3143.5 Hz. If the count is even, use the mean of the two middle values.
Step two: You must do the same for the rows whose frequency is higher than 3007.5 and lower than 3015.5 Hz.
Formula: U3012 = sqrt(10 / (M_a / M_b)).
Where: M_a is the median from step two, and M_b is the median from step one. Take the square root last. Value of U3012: 3.21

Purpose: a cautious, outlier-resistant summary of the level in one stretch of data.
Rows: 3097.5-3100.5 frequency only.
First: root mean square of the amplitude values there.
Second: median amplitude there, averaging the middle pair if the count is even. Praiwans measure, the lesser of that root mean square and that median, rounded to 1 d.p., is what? 48.0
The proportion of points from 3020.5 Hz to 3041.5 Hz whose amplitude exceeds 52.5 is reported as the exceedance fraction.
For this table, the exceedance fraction 0.9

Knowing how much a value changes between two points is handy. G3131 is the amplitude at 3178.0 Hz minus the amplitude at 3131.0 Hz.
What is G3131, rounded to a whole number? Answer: 12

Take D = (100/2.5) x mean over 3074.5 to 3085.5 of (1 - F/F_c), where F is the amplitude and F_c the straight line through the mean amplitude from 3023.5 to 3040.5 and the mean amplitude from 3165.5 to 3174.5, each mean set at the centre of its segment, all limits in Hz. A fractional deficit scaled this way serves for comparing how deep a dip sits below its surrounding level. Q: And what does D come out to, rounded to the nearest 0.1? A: 5.0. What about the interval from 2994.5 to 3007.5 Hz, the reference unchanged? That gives -2.8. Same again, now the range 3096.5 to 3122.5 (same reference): 5.0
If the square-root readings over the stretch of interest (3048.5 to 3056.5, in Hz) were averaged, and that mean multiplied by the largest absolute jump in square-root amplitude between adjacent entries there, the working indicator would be 1.95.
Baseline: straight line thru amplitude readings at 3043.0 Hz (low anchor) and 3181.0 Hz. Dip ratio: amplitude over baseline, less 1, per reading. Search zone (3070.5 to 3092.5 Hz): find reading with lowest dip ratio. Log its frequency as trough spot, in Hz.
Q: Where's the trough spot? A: 3083.0 Hz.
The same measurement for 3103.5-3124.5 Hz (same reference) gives 3105.0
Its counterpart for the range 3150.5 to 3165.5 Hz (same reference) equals 3153.0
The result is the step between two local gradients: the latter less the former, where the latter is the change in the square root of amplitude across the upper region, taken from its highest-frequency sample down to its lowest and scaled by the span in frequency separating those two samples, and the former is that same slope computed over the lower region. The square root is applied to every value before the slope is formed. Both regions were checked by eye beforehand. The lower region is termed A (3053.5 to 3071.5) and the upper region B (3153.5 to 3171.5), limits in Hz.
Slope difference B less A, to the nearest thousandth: 0.021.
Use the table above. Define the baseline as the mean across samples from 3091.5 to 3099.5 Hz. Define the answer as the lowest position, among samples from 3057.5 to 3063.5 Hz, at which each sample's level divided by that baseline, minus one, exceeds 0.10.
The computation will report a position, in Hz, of 3058.0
